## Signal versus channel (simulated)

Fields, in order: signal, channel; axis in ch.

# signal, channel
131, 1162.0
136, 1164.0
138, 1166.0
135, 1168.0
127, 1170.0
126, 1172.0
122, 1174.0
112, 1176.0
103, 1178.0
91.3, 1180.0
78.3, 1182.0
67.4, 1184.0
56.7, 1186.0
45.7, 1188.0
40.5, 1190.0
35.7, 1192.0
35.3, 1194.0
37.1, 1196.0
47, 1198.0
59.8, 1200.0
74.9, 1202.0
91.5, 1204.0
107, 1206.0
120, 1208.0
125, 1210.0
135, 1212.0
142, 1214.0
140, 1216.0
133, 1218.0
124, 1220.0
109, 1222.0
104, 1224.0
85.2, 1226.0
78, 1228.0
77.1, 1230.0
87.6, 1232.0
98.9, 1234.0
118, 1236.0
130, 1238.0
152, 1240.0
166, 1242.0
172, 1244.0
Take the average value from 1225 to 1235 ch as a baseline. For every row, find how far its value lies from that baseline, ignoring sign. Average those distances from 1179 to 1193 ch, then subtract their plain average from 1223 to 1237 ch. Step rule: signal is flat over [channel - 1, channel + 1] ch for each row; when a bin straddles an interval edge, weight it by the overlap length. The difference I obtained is 16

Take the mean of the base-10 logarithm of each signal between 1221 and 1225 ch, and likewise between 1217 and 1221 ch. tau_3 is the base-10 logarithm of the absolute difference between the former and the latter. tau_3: -1.1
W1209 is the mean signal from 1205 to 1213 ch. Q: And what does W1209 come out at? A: 122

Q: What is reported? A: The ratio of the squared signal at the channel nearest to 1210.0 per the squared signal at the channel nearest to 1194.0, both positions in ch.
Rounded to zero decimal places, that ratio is 13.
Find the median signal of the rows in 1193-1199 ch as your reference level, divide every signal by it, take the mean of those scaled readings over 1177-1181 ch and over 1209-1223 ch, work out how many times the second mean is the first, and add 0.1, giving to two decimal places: 1.44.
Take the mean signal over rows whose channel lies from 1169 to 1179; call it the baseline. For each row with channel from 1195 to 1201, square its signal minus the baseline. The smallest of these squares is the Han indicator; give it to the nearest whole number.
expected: 3387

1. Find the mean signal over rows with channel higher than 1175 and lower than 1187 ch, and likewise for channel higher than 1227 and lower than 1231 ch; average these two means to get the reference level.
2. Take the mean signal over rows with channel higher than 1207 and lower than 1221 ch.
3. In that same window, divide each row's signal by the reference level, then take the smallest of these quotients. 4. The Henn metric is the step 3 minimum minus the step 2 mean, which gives -130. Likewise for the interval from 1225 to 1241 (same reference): -102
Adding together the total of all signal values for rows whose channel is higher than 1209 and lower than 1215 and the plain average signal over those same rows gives 536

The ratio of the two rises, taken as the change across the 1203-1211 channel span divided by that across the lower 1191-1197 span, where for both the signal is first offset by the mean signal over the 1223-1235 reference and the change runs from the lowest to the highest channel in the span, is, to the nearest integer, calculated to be 24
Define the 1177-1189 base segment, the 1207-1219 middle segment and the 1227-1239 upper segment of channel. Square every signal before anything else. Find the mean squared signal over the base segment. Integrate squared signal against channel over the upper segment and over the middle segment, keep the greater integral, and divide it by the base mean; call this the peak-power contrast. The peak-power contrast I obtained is 36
